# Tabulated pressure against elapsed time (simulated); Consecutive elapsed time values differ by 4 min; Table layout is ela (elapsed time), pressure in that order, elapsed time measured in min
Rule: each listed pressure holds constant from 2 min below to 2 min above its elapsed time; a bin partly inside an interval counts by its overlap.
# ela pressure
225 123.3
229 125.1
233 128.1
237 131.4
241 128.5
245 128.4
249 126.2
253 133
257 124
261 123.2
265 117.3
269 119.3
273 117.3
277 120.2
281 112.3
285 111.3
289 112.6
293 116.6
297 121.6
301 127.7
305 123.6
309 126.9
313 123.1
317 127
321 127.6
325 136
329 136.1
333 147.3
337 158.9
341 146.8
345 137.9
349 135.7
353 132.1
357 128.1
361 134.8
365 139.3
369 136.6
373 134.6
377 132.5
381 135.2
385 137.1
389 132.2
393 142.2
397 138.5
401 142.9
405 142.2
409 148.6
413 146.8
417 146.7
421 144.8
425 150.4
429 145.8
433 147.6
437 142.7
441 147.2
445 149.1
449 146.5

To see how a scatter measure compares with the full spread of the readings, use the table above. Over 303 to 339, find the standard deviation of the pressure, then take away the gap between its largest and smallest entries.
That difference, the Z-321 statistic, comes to -24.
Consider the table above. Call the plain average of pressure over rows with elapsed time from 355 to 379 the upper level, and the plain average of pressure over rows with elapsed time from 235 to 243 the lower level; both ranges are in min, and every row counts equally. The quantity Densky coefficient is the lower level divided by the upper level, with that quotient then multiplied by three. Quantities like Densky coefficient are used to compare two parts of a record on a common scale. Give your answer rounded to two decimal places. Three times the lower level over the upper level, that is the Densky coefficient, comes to 2.90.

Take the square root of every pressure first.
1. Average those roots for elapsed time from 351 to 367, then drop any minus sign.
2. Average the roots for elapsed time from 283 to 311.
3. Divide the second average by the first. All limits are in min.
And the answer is 0.95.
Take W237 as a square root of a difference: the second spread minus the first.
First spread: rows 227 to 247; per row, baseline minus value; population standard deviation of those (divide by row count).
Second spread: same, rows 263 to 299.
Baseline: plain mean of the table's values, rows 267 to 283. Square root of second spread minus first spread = 1.2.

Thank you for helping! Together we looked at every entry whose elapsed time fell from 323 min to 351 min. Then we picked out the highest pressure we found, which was 158.9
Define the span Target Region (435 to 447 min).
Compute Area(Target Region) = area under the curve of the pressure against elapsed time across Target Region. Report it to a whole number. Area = 1756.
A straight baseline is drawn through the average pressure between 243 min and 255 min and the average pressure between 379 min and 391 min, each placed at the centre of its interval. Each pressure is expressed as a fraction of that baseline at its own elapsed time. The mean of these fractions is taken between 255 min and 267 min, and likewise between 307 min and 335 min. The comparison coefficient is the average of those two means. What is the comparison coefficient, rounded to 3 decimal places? 0.968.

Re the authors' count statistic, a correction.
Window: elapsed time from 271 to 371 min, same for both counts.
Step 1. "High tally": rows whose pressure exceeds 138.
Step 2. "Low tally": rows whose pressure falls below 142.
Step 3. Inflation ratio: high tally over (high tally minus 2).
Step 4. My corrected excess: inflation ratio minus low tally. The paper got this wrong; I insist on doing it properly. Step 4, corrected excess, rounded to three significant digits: -20.0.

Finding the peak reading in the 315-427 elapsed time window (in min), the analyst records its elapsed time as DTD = 337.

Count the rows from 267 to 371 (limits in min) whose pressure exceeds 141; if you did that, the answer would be 3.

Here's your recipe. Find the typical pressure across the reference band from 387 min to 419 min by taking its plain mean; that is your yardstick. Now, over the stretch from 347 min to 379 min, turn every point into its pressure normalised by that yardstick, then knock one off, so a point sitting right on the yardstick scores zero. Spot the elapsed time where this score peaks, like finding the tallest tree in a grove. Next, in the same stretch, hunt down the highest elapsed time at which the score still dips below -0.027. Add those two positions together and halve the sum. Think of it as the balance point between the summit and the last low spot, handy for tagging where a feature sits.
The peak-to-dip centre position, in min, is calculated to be 371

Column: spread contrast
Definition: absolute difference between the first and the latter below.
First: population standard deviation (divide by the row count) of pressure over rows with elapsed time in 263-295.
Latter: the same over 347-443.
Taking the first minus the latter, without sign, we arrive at 3.0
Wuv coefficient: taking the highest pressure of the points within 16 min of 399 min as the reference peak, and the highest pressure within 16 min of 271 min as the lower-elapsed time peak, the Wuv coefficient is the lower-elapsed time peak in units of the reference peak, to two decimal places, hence 0.83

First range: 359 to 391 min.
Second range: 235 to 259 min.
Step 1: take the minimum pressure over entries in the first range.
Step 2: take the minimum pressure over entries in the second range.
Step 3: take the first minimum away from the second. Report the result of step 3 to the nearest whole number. -8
